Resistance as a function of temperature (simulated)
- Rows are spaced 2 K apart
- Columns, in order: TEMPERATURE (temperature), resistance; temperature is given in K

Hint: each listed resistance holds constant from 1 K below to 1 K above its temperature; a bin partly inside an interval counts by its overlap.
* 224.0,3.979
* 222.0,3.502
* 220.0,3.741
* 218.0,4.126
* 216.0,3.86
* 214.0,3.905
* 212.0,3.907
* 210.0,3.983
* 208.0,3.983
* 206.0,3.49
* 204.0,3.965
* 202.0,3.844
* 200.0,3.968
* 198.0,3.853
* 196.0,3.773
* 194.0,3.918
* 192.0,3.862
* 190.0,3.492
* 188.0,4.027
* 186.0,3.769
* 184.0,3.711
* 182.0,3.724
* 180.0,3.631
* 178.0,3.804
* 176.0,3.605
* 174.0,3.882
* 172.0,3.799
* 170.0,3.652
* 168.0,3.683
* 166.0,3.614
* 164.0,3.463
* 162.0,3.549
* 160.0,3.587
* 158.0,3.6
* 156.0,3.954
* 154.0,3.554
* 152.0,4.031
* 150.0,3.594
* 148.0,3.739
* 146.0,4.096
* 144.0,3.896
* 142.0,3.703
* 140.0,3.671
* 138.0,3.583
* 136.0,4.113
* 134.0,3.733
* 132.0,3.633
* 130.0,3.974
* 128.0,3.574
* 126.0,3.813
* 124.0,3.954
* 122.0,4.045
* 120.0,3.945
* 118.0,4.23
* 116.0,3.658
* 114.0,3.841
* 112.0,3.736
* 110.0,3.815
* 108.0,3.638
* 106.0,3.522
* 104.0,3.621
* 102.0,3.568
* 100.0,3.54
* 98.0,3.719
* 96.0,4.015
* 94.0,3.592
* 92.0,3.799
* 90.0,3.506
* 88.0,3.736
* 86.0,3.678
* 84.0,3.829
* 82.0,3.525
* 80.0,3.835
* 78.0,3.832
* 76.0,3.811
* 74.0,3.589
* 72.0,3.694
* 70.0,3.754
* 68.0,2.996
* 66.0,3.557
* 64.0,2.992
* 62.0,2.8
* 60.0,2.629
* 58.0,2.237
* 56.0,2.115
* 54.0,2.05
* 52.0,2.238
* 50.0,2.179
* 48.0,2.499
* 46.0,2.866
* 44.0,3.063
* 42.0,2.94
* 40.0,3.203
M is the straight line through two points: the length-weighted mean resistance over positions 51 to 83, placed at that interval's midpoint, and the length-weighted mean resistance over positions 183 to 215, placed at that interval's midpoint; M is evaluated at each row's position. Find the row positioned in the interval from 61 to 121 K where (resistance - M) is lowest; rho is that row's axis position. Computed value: 62.0 K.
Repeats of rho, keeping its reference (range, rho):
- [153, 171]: 164.0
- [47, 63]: 54.0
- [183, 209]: 206.0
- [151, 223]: 222.0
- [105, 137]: 128.0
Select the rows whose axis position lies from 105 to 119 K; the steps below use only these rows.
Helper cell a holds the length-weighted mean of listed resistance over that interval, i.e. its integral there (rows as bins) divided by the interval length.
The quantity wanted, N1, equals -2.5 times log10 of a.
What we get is -1.44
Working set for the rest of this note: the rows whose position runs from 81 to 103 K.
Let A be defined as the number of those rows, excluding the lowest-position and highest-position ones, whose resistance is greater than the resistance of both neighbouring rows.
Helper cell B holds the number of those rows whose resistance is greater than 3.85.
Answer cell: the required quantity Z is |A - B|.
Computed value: 3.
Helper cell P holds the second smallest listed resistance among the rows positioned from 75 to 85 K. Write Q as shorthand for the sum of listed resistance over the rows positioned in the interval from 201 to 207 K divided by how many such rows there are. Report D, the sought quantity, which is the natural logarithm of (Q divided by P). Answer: -0.01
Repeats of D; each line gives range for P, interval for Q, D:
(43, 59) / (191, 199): 0.60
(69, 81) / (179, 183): 0.00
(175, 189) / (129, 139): 0.05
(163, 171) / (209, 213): 0.09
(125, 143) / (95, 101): 0.05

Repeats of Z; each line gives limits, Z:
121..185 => 0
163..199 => 1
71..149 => 4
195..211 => 3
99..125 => 1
